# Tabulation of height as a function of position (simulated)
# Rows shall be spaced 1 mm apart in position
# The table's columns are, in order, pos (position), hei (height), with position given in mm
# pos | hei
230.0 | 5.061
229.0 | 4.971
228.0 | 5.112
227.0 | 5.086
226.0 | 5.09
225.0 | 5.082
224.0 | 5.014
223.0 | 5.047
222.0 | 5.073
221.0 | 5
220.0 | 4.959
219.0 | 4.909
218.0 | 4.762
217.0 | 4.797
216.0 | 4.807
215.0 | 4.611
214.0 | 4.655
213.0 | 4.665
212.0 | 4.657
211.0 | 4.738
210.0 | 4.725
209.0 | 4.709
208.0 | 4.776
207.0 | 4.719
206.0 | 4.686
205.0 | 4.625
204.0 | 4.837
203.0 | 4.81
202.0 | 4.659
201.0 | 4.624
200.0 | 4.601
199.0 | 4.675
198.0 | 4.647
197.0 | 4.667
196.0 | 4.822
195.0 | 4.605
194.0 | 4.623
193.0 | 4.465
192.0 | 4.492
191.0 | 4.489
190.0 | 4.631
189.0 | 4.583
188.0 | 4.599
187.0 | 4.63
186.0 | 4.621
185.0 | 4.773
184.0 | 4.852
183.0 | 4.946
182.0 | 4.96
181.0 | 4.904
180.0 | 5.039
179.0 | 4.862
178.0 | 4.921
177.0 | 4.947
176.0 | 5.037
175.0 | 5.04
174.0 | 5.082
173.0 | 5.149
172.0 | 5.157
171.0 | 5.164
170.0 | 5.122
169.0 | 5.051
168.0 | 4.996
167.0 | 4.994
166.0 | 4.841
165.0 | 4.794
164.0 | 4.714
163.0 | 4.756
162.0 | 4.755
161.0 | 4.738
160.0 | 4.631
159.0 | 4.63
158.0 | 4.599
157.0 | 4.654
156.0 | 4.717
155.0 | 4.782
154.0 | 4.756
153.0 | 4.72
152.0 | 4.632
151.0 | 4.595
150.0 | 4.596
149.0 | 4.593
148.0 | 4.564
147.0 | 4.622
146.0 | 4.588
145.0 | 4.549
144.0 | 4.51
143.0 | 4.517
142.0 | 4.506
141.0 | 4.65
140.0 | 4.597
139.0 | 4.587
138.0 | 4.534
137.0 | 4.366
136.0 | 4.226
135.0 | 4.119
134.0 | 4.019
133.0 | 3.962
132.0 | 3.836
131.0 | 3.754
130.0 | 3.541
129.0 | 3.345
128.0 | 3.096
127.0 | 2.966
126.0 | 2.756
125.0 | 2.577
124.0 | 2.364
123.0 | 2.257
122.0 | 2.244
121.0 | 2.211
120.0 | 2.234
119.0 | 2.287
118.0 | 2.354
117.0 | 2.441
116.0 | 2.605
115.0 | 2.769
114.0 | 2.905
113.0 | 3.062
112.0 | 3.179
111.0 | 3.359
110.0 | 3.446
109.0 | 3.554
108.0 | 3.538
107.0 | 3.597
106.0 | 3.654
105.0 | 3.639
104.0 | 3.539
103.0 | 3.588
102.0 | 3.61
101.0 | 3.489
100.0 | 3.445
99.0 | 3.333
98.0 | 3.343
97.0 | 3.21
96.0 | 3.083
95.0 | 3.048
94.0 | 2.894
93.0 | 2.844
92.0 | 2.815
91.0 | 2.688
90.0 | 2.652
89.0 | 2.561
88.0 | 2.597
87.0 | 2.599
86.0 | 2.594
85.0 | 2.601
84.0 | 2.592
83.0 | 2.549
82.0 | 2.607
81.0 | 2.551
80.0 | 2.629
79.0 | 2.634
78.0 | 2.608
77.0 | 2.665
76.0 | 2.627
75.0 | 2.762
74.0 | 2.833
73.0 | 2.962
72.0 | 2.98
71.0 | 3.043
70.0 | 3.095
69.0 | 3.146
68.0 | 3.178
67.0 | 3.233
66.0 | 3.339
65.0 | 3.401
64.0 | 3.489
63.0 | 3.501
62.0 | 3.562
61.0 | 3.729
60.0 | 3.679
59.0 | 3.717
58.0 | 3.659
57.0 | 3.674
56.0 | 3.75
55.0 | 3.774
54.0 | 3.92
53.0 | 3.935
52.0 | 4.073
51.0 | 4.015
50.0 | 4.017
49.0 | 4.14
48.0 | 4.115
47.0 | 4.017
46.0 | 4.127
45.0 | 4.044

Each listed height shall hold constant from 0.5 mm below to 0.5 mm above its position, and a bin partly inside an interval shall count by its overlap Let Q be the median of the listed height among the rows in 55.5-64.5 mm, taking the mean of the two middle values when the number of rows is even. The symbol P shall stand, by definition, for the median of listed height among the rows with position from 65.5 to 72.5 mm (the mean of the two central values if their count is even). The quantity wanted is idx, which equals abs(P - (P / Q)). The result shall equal 2.3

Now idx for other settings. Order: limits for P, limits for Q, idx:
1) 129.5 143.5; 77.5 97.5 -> 2.7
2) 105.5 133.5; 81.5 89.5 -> 1.9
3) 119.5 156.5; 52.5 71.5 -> 3.2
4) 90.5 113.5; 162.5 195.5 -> 2.7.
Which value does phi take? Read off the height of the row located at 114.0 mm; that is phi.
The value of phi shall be 2.905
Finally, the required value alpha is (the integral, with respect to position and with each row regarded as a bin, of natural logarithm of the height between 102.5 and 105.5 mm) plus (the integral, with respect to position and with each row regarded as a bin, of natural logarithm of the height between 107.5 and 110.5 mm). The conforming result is 7.60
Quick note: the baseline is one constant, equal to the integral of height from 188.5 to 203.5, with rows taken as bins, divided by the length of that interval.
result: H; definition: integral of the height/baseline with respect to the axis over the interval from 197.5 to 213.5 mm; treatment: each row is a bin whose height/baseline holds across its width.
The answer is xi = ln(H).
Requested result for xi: 2.79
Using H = 16.2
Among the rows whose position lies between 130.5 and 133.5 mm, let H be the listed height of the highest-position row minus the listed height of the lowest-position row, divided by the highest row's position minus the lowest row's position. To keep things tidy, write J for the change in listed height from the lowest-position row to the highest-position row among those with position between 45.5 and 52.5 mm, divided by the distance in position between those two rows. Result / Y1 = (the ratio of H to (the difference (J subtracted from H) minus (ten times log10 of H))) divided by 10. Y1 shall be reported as 0.0010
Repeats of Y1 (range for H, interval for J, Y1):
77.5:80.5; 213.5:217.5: 0.0001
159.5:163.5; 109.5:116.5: 0.0003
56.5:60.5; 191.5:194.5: 0.0000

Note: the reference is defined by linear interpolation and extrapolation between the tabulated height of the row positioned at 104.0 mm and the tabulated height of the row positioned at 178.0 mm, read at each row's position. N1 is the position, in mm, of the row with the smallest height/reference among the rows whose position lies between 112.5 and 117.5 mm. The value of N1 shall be 117.0 mm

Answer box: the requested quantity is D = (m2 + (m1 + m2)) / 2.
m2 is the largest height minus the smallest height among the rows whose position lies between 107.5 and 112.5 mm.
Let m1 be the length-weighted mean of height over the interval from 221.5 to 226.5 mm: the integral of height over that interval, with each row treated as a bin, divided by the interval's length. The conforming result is 2.9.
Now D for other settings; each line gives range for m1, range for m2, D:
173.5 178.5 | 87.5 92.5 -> 2.8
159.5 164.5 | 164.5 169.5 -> 2.6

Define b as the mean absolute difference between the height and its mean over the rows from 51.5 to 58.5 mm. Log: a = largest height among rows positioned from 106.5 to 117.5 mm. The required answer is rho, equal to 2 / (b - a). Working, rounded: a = 3.597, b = 0.13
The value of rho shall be -0.58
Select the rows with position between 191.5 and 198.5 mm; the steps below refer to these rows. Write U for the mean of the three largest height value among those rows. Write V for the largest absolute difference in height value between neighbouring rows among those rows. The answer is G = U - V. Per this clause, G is 4.5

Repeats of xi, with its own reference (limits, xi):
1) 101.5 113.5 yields 2.20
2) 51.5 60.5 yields 2.00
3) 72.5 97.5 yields 2.69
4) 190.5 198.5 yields 2.07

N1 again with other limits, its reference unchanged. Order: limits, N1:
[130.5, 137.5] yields 131.0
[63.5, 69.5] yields 69.0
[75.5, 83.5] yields 83.0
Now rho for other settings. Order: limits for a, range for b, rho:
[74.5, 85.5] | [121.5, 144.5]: -0.98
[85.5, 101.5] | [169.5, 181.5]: -0.59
